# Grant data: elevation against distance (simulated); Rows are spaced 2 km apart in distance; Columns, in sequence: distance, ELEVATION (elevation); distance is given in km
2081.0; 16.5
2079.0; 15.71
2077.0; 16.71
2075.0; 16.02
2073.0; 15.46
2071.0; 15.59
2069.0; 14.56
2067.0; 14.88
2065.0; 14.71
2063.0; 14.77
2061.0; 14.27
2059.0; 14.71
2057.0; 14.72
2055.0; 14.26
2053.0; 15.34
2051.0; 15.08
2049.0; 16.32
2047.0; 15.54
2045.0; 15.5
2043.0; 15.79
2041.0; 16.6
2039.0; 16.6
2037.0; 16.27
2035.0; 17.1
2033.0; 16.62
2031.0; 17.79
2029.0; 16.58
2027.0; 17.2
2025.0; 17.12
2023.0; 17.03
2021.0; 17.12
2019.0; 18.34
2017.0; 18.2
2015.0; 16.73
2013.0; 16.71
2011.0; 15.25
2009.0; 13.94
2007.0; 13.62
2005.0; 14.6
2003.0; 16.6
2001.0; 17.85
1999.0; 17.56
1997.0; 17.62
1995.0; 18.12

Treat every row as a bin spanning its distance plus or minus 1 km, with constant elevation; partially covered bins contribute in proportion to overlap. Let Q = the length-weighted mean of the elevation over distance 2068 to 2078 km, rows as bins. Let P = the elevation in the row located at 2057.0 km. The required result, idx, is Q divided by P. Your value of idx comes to 1.06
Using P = 14.72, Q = 15.67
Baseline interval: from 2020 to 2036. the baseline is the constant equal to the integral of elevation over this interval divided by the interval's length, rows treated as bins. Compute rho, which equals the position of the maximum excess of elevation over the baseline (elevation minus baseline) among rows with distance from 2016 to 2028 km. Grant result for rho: 2019.0 km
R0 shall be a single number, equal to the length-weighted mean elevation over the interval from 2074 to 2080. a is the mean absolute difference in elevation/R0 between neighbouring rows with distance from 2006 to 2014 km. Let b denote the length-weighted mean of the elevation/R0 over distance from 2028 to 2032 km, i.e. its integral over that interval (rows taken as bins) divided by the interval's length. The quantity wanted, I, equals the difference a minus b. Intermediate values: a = 0.064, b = 1.06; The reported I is -1.00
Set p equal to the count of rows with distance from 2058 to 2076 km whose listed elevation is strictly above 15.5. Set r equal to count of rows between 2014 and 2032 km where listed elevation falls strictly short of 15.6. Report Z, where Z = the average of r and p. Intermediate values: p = 2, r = 0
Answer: 1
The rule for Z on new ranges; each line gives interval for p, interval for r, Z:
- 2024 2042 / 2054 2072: 9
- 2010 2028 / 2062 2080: 7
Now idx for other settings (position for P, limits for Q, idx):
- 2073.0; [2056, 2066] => 0.95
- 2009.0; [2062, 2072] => 1.07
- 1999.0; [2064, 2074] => 0.86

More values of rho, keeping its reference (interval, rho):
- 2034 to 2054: 2035.0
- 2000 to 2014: 2001.0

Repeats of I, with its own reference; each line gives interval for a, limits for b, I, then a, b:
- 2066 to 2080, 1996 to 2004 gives -1.04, 0.039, 1.08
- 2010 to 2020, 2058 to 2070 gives -0.86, 0.048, 0.91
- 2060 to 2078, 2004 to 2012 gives -0.86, 0.027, 0.89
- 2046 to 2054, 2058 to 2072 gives -0.87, 0.047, 0.92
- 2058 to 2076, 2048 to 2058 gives -0.91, 0.025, 0.94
